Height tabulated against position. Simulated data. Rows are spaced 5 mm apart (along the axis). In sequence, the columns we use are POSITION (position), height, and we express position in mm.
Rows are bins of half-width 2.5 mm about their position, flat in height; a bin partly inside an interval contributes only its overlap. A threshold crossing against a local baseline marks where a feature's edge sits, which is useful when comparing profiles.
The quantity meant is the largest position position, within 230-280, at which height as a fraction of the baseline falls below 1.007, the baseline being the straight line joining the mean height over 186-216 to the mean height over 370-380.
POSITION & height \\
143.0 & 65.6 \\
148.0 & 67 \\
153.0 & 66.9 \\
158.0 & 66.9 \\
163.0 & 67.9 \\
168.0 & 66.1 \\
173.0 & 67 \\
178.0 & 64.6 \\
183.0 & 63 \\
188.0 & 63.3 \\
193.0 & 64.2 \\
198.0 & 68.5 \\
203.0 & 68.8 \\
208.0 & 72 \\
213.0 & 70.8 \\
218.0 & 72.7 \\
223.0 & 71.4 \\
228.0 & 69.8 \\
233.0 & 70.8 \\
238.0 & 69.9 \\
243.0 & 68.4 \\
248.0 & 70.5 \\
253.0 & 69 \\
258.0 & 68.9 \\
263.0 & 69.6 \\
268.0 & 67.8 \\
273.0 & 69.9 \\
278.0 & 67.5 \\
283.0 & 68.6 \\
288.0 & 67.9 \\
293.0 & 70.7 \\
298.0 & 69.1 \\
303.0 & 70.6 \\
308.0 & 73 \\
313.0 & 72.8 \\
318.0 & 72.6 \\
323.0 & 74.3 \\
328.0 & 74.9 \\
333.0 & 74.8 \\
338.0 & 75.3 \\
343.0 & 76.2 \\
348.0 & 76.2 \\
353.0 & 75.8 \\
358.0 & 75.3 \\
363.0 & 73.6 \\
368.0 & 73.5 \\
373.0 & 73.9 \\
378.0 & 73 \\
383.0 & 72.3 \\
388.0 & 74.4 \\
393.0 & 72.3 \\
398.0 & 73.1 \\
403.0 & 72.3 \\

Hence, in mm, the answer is 278.0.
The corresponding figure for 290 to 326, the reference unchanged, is 303.0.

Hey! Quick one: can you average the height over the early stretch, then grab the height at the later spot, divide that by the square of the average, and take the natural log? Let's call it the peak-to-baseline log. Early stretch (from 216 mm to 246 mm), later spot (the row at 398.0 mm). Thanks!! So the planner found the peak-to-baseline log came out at -4.22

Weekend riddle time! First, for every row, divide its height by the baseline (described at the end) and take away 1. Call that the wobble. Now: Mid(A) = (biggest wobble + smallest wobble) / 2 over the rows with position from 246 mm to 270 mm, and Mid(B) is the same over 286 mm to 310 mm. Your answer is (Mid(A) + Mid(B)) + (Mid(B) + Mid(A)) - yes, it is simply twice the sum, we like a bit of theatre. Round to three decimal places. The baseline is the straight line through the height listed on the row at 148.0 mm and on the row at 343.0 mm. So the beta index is -0.182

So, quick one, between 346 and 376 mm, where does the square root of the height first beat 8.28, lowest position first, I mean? 348.0 mm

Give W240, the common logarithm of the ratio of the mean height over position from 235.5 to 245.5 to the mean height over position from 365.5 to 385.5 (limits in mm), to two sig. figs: -0.025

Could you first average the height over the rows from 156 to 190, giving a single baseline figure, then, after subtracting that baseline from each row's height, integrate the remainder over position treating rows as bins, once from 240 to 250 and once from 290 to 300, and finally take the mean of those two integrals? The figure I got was 41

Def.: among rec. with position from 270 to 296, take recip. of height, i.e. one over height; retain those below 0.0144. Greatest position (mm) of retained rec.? 293.0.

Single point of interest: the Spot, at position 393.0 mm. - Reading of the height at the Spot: 72.3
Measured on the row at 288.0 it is 67.9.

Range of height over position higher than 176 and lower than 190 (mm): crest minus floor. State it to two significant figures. 1.6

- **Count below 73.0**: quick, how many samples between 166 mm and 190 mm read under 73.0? 5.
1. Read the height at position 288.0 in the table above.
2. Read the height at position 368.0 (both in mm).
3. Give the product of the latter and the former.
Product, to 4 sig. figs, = 4991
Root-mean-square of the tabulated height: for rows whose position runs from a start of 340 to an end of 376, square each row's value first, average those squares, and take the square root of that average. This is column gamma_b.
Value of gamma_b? 74.9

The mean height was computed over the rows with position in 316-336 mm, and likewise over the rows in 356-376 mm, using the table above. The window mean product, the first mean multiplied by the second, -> 5493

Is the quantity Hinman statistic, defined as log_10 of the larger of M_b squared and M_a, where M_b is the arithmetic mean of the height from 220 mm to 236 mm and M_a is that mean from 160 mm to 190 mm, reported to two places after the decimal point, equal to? 3.70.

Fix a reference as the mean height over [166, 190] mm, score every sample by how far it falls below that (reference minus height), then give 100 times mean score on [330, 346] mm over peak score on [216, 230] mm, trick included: 213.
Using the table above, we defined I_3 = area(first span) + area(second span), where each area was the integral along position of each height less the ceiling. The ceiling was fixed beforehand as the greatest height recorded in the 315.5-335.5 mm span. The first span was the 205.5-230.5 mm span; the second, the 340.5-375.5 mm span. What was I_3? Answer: -88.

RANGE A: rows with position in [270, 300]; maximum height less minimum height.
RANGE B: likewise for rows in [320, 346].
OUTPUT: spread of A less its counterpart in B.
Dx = 1.3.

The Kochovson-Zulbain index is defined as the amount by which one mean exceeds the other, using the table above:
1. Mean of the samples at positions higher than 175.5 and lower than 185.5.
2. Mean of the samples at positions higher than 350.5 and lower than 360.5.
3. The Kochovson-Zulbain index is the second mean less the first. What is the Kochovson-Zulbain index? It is 12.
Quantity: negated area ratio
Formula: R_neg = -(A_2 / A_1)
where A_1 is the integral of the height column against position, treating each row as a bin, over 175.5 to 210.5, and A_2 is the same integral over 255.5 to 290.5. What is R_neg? -1.03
